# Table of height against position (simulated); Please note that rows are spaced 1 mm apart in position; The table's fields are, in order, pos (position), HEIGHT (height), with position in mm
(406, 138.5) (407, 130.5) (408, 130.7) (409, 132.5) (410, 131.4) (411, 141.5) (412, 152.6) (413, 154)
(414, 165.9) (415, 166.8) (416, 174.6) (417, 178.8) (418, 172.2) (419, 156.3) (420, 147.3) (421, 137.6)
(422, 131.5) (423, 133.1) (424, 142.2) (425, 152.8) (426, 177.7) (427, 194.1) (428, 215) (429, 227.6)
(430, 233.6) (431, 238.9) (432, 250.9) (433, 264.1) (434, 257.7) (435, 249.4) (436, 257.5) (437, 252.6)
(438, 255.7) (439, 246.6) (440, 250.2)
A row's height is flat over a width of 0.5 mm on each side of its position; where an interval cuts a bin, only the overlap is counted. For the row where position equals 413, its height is 154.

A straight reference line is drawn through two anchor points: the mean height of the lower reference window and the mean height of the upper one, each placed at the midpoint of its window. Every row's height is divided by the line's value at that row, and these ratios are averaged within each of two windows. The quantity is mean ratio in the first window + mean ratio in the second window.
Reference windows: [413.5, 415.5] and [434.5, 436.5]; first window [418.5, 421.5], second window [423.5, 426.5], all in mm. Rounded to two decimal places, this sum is 1.53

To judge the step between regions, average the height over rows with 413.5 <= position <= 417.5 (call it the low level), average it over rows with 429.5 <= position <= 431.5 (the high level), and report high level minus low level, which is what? 65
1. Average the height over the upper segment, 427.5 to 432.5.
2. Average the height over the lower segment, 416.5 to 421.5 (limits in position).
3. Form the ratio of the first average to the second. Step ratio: 1.47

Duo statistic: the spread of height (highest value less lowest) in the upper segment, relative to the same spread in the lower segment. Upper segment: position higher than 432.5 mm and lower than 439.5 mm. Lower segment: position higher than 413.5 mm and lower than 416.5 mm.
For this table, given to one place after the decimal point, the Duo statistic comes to 2.0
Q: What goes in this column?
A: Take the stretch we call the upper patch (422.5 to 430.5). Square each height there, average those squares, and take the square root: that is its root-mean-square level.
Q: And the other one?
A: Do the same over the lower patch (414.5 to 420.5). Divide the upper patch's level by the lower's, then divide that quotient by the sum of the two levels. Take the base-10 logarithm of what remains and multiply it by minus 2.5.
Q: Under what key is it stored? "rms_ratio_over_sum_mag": 6.24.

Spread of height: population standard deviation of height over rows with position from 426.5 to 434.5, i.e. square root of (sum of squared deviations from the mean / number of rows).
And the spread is 21.7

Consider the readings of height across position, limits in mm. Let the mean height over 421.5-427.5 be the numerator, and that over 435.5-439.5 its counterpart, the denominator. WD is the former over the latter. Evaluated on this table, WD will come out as 0.61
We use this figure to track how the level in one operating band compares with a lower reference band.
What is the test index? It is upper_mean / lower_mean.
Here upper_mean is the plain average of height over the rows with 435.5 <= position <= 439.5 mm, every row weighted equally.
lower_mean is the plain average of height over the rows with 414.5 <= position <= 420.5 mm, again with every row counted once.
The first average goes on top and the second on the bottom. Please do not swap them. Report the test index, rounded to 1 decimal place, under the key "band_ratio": 1.5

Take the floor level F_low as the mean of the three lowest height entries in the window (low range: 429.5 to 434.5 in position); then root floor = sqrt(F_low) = 15.5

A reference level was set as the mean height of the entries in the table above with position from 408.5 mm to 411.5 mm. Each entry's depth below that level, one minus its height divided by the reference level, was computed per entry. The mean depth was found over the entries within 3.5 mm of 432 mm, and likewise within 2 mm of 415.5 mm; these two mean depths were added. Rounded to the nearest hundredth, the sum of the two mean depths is -1.09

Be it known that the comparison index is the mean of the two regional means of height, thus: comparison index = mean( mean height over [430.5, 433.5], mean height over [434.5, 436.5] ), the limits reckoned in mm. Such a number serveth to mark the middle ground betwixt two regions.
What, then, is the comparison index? 252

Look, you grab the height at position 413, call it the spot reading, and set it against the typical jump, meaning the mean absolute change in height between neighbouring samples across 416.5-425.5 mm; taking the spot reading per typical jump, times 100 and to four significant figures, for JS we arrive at 1796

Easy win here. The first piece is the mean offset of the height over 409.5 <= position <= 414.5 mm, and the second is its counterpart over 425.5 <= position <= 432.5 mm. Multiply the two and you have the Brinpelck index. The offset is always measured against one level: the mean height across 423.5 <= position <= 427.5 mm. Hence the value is -934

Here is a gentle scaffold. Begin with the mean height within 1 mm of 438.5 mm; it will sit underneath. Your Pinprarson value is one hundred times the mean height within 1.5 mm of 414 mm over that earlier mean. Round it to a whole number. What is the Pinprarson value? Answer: 65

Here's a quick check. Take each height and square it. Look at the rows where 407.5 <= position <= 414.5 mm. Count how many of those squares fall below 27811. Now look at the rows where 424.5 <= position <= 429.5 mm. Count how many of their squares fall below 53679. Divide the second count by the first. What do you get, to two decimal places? 0.71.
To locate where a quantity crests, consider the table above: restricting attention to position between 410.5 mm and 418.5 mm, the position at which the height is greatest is 417 mm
